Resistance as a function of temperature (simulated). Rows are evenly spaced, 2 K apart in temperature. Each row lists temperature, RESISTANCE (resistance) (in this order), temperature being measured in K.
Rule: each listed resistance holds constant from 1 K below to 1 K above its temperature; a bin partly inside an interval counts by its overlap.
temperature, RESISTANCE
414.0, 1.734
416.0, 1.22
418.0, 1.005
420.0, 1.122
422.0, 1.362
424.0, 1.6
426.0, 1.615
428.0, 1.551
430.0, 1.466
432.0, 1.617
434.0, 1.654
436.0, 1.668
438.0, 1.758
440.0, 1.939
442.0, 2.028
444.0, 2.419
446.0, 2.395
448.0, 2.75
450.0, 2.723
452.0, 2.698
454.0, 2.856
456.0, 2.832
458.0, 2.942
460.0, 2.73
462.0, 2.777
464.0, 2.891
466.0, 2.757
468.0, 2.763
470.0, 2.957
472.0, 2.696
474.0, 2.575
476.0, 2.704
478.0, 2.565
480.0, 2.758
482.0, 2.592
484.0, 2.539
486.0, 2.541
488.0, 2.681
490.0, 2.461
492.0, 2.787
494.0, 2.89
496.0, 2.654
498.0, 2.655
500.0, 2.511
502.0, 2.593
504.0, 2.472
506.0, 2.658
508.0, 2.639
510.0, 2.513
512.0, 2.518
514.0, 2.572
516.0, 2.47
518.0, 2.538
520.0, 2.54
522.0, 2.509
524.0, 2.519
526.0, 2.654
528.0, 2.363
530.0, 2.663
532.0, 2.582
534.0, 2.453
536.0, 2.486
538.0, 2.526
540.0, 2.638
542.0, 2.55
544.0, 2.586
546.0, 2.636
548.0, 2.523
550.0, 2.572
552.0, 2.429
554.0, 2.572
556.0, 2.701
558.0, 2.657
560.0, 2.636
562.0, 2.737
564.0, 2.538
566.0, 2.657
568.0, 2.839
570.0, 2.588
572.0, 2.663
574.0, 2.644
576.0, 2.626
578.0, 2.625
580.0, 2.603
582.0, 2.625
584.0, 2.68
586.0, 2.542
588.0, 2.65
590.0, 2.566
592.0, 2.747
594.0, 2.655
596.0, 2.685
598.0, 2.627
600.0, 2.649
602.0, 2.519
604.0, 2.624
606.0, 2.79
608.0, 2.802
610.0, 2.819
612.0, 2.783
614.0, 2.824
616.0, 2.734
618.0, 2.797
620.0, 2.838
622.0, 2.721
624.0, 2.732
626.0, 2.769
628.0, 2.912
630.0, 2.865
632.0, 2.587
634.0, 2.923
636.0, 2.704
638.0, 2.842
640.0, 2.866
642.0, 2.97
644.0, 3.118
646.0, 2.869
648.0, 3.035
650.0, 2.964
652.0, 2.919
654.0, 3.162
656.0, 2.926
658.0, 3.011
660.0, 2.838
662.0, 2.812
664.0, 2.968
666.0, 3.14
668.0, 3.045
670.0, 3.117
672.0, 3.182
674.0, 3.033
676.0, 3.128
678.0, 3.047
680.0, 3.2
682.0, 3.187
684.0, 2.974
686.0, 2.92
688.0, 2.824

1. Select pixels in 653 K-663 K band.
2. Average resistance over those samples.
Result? 2.95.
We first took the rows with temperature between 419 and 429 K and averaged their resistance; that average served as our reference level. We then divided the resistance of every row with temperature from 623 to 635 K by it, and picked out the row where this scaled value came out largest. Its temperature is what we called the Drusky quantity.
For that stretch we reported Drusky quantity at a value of 634.0 K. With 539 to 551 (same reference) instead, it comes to 540.0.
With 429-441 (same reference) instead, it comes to 440.0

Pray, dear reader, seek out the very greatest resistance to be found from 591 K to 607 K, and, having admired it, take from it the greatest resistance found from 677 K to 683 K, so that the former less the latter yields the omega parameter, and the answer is -0.4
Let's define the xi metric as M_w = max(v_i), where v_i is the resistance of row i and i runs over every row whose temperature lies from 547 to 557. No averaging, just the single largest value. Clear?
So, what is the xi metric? 2.701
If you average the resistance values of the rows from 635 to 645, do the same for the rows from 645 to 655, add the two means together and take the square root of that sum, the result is 2.43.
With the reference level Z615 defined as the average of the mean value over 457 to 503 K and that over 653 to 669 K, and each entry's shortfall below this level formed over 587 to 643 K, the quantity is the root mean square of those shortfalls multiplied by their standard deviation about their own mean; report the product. 0.016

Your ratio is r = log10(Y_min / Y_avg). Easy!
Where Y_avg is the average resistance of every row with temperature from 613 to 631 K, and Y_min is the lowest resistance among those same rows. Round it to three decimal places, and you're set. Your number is -0.012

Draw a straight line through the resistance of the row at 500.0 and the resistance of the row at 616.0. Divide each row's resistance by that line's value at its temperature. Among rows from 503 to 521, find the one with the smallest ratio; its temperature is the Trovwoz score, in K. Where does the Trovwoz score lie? 516.0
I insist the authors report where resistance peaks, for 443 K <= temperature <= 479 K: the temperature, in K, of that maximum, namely 470.0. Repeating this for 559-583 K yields 568.0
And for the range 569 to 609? 608.0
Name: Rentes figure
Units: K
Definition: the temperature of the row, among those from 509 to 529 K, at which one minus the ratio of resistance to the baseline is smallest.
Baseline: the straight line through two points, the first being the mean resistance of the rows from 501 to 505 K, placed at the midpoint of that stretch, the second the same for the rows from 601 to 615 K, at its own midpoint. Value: 526.0 K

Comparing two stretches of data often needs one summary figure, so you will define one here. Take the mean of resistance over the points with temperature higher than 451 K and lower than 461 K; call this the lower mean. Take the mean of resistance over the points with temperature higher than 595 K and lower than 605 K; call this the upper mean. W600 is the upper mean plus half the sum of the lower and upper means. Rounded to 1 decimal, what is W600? 5.3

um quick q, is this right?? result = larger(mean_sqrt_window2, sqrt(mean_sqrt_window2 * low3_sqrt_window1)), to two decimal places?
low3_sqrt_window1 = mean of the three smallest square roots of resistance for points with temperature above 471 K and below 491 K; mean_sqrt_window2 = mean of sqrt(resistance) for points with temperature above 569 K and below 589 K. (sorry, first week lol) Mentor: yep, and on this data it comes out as 1.62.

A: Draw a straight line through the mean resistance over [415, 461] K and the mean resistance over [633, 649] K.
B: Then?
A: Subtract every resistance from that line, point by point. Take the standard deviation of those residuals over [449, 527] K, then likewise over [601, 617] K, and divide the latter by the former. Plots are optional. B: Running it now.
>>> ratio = 0.4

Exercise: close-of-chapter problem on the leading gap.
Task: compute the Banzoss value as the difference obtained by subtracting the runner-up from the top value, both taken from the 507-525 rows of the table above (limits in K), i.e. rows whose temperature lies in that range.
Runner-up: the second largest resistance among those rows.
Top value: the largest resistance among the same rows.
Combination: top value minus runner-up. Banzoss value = 0.067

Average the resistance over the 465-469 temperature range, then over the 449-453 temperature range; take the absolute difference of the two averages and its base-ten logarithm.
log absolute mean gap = -1.3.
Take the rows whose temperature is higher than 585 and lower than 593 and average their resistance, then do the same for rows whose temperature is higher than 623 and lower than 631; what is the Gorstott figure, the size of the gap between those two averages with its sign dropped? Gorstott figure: 0.19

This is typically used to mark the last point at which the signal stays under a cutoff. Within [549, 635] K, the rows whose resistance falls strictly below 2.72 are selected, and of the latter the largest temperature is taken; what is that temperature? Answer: 632.0 K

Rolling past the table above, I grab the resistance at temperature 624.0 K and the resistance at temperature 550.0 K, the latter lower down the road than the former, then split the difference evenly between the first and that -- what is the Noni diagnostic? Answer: 2.65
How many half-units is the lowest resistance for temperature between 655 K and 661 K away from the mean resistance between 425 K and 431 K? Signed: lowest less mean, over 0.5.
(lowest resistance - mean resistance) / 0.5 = 2.6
